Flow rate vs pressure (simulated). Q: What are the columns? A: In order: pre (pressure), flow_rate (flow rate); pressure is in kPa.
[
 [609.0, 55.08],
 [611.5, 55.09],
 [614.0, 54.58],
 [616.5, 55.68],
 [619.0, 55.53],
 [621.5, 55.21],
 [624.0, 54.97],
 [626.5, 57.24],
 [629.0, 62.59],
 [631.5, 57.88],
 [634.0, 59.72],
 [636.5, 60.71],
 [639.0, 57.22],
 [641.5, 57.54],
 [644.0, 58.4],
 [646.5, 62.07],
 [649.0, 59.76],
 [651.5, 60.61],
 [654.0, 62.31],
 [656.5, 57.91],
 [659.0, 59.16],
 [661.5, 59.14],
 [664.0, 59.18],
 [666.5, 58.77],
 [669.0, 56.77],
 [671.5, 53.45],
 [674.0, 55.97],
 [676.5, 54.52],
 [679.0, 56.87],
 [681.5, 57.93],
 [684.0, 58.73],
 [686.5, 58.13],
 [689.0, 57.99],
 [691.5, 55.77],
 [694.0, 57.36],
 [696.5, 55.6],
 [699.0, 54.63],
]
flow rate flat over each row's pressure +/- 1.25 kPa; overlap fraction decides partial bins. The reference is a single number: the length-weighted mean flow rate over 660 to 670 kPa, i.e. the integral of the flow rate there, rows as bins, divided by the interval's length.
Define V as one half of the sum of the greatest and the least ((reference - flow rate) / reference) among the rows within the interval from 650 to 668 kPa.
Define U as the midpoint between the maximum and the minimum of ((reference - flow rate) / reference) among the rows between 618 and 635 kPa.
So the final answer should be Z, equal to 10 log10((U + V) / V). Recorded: 1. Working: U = -0.004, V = -0.027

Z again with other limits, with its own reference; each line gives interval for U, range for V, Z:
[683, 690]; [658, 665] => -1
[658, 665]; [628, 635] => 1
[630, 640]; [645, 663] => 1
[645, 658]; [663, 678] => -5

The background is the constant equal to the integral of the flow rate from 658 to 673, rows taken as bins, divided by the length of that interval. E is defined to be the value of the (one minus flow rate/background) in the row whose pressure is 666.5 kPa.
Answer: -0.019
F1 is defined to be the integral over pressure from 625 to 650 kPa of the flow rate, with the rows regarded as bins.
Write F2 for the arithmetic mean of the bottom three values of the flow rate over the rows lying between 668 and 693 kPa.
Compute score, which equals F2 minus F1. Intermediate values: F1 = 1482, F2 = 54.6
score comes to -1427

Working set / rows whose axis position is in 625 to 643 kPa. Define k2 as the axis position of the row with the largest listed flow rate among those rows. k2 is 629.0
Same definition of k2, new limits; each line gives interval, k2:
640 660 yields 654.0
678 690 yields 684.0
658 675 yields 664.0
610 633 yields 629.0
